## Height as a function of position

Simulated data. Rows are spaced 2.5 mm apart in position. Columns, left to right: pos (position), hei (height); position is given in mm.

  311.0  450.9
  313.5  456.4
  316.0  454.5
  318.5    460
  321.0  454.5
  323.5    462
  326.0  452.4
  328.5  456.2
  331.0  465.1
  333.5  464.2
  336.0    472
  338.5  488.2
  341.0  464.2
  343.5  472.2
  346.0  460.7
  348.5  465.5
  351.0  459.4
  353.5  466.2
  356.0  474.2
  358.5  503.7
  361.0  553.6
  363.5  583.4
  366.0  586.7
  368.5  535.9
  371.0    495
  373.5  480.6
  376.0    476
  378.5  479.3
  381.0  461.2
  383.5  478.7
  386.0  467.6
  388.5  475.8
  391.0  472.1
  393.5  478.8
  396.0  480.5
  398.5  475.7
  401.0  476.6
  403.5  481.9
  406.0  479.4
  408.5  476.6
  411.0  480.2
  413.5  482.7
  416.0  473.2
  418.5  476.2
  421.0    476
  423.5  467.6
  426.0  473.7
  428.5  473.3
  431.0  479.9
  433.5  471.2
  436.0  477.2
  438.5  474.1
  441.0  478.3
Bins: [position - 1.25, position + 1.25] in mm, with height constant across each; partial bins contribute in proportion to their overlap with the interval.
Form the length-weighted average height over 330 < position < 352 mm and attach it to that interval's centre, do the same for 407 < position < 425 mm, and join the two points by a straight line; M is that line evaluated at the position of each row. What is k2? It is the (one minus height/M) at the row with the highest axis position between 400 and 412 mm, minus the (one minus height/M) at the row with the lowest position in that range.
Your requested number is -0.01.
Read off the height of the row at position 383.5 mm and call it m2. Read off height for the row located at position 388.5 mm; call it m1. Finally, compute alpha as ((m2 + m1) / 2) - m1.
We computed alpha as 1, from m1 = 475.8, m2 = 478.7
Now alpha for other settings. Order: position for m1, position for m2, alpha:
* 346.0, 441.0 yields 9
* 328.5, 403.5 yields 13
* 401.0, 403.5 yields 3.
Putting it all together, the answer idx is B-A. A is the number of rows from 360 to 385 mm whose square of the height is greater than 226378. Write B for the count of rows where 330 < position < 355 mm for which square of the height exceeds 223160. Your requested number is -8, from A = 9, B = 1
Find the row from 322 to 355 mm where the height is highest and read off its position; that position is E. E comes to 338.5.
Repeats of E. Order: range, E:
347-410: 366.0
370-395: 371.0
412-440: 413.5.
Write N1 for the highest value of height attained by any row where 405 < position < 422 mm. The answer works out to 482.7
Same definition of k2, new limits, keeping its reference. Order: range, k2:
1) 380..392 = -0.02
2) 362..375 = 0.22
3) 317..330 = 0.01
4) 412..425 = 0.03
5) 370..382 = 0.07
